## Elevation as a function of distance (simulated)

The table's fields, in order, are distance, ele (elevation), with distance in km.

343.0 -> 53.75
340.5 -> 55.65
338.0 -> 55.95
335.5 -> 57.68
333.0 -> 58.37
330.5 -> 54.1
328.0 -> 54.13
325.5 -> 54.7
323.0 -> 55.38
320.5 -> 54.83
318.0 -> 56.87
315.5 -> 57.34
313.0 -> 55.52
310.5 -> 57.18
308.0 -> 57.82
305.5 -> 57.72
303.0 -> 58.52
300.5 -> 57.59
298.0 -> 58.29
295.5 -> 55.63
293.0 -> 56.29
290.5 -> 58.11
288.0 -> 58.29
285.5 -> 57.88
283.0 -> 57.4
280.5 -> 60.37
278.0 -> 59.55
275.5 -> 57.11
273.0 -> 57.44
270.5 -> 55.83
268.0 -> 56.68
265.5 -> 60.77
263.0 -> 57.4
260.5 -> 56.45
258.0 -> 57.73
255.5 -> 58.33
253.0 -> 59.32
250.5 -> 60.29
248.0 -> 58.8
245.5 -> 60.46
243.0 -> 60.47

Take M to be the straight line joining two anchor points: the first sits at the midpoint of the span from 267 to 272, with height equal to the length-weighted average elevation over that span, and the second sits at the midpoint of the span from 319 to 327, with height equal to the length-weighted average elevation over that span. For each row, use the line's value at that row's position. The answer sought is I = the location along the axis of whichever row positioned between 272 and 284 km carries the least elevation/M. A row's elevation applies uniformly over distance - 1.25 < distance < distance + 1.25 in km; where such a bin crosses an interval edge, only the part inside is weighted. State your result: 275.5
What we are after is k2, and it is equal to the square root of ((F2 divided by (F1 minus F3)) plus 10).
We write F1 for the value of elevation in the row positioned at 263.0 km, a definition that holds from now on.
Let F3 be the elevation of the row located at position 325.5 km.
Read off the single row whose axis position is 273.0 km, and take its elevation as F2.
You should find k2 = 5.6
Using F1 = 57.4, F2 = 57.44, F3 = 54.7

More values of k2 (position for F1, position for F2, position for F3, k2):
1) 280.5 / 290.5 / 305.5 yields 5.7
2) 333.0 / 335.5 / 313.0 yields 5.5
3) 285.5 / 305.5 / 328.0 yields 5.0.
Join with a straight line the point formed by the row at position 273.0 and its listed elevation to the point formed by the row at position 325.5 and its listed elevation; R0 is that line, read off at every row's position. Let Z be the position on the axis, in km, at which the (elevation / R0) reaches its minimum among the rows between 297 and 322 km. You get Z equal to 320.5 km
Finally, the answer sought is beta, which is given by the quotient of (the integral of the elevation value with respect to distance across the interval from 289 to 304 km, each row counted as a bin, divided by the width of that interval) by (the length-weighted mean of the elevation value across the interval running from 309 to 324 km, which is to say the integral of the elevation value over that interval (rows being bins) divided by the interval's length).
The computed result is 1.02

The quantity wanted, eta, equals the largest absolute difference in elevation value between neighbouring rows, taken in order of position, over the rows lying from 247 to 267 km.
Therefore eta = 3.4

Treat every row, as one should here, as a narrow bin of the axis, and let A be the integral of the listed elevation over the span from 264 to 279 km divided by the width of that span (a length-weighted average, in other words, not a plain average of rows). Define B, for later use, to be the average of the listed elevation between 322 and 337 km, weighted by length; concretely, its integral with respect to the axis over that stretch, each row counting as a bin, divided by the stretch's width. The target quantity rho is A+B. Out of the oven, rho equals 114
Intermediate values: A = 57.9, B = 55.7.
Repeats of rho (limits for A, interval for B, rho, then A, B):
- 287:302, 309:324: 114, 57.4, 56.2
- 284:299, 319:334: 113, 57.4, 55.2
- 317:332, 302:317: 112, 55.0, 57.3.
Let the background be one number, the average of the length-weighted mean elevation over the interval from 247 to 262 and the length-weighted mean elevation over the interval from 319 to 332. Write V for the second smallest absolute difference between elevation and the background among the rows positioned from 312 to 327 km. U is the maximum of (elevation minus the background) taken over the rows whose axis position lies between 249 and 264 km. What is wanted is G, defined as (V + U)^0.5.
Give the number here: 2.10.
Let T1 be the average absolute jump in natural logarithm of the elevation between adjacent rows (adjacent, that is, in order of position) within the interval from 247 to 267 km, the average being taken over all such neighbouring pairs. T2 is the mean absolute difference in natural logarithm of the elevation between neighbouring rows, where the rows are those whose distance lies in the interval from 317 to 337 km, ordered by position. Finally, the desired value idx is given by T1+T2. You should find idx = 0.0460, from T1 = 0.0235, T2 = 0.023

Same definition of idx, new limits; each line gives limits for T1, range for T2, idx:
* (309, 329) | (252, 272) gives 0.0496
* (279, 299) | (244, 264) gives 0.0421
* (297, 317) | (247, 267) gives 0.0401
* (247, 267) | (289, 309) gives 0.0426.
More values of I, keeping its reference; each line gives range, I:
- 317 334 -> 328.0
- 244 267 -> 260.5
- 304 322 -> 320.5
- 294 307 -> 295.5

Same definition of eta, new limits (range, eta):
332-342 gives 1.7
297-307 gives 0.9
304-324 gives 2.0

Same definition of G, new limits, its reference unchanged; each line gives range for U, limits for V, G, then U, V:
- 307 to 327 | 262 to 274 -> 1.41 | 1.2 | 0.8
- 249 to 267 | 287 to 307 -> 2.27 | 4.2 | 1.0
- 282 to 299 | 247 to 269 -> 1.36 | 1.7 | 0.2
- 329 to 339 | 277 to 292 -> 1.74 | 1.8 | 1.3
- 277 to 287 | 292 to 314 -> 2.08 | 3.8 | 0.6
